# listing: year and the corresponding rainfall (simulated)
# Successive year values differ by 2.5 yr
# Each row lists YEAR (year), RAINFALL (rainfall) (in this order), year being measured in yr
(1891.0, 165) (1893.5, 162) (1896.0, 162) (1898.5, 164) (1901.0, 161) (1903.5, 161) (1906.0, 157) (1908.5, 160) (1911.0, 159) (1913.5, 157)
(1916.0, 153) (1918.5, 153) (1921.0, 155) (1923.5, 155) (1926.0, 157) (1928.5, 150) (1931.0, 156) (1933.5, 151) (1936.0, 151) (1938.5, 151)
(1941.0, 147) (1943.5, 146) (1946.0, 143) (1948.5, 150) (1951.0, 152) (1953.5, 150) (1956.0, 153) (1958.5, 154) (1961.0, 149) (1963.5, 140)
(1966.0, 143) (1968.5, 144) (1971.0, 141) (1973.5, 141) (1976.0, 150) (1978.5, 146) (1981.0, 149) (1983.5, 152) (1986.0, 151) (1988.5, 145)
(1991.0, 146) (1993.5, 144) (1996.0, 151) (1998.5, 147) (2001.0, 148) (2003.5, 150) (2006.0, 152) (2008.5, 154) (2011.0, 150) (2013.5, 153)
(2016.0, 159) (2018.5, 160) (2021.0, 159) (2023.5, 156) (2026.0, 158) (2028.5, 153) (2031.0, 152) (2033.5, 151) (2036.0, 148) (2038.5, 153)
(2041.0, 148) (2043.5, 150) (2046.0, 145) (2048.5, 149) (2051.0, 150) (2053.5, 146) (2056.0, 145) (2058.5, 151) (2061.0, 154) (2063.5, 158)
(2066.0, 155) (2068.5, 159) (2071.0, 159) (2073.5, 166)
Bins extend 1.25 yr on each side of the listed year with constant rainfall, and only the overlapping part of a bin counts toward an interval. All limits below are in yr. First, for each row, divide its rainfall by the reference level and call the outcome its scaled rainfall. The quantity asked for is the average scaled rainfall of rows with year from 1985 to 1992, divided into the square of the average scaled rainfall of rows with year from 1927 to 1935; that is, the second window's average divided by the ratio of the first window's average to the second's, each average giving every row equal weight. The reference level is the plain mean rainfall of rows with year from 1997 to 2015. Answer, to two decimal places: 1.05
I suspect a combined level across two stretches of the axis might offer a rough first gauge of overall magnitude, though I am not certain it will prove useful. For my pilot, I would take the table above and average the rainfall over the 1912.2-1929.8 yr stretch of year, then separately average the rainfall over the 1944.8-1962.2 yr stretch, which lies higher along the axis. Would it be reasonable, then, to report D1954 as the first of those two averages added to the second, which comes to 304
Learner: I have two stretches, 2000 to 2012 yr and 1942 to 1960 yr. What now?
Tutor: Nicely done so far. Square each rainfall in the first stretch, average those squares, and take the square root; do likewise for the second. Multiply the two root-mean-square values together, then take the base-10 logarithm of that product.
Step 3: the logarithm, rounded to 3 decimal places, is 4.354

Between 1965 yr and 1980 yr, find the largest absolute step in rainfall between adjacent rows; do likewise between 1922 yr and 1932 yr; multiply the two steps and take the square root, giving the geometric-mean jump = 7.9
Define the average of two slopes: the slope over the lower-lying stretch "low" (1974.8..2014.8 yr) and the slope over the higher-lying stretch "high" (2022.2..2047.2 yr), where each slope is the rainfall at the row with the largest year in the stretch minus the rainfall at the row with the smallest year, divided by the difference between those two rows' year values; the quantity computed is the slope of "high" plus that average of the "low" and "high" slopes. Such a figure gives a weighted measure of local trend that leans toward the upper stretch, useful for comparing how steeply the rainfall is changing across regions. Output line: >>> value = -0.69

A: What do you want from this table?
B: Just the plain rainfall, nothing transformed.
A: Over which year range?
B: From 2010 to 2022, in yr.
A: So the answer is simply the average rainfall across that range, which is 156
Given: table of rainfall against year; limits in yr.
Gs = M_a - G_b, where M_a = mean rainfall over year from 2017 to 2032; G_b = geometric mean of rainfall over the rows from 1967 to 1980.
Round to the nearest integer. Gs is 12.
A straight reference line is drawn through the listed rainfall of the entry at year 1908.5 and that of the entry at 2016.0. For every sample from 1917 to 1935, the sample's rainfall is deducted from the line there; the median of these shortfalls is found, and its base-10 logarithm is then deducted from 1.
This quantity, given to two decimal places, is 0.31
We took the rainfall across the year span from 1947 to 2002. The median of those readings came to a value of 148.5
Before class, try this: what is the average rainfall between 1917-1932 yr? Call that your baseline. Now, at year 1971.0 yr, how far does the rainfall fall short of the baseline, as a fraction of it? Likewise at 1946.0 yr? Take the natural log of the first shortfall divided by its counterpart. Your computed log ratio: 0.2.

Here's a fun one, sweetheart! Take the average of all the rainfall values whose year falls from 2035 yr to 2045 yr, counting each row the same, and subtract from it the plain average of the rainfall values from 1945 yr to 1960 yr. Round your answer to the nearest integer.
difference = -1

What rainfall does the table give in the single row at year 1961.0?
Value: 149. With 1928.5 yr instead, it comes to 150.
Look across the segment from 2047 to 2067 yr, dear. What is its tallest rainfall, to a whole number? 158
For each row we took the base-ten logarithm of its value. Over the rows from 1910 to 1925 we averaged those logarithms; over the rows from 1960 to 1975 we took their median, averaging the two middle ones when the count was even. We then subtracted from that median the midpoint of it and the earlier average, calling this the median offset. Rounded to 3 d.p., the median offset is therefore -0.019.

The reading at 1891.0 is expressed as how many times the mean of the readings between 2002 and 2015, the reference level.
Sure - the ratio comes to 1.09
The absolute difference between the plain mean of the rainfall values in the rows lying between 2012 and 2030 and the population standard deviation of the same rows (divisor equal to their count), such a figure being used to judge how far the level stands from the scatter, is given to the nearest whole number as 154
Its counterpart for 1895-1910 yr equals 159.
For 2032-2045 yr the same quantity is 148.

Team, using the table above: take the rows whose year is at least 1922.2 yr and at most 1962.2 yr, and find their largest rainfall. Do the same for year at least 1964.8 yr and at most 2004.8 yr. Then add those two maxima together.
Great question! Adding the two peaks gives 309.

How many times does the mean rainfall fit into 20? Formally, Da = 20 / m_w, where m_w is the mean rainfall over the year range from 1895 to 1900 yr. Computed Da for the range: 0.123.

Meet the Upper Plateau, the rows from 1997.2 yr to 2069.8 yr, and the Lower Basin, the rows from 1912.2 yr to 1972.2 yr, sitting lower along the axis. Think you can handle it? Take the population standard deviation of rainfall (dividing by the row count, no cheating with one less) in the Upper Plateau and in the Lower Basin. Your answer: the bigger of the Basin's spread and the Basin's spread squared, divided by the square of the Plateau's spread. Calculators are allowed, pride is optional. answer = 1.3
